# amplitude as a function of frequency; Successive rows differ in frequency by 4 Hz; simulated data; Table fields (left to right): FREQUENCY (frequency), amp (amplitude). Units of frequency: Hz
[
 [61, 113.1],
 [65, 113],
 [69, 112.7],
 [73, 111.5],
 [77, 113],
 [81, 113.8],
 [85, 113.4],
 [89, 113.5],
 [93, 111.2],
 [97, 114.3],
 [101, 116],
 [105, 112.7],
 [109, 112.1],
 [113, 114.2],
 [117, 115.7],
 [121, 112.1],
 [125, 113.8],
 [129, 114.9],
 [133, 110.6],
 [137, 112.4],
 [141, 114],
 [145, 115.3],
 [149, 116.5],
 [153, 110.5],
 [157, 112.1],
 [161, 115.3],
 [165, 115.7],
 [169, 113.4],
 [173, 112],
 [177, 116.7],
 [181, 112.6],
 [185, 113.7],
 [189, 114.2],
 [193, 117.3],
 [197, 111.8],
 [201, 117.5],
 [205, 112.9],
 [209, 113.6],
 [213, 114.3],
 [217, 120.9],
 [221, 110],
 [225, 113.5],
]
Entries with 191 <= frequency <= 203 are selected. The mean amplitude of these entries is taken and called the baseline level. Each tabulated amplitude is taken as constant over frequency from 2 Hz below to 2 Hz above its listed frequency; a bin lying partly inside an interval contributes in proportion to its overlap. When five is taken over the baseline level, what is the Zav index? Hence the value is 0.0433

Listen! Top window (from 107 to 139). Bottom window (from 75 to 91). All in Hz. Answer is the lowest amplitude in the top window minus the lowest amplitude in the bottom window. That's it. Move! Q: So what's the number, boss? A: -2.4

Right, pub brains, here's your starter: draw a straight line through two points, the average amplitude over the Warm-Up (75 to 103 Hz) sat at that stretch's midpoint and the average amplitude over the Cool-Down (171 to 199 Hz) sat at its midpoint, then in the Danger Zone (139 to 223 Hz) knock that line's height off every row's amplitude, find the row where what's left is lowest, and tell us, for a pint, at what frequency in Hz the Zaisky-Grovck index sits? 221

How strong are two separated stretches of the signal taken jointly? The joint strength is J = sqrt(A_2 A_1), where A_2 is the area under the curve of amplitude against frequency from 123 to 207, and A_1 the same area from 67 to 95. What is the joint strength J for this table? 5497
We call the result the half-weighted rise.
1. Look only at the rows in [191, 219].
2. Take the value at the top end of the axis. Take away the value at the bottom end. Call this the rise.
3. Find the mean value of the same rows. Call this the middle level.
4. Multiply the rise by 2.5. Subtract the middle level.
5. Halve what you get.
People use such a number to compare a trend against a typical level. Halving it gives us -53.2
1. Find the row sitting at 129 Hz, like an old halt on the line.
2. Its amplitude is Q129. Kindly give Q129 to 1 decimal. 114.9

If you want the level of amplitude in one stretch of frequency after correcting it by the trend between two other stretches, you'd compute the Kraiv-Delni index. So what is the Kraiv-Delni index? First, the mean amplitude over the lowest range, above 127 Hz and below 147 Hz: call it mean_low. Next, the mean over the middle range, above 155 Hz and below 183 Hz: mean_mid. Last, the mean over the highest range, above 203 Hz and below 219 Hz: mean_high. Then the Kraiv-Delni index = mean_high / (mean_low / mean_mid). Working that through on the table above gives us 116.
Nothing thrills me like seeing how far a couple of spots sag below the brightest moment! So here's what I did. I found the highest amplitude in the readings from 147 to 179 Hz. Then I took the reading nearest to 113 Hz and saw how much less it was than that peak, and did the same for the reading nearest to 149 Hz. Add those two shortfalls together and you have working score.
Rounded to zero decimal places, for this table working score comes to 3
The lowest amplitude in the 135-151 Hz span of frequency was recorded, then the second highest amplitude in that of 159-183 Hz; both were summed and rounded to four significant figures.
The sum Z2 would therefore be 228.1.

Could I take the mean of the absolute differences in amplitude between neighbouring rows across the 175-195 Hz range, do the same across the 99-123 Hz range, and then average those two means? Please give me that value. 2.2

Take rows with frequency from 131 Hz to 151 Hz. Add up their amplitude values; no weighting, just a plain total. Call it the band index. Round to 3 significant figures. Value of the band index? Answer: 569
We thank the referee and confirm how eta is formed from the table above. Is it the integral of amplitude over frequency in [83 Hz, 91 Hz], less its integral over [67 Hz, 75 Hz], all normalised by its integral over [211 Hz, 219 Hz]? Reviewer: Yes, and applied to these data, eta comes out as 0.011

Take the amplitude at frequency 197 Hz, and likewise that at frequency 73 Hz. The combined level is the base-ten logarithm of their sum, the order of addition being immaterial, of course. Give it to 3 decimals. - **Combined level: 2.349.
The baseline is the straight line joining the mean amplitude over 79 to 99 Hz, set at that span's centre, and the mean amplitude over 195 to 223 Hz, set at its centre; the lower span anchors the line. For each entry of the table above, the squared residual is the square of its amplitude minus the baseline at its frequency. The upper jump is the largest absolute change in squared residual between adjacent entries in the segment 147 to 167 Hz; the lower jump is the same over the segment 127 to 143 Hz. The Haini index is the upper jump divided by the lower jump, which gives 1.0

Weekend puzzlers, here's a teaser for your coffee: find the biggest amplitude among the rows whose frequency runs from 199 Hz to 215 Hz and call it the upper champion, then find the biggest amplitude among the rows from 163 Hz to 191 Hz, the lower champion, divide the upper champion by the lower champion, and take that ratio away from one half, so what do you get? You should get -0.507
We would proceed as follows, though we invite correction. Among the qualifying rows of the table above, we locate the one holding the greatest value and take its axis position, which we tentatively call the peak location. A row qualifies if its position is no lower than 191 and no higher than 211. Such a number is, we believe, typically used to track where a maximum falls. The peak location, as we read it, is 201 Hz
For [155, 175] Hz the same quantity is 165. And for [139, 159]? 149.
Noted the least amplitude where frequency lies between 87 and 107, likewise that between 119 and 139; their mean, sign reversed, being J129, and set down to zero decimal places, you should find -111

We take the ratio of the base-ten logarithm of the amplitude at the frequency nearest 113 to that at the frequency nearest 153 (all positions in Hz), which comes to 1.01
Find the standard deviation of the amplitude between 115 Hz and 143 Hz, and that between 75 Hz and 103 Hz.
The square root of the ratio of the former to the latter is 1.11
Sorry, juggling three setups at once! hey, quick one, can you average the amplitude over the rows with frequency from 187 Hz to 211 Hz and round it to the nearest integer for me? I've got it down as 115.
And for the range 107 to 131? 114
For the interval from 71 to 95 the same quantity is 113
